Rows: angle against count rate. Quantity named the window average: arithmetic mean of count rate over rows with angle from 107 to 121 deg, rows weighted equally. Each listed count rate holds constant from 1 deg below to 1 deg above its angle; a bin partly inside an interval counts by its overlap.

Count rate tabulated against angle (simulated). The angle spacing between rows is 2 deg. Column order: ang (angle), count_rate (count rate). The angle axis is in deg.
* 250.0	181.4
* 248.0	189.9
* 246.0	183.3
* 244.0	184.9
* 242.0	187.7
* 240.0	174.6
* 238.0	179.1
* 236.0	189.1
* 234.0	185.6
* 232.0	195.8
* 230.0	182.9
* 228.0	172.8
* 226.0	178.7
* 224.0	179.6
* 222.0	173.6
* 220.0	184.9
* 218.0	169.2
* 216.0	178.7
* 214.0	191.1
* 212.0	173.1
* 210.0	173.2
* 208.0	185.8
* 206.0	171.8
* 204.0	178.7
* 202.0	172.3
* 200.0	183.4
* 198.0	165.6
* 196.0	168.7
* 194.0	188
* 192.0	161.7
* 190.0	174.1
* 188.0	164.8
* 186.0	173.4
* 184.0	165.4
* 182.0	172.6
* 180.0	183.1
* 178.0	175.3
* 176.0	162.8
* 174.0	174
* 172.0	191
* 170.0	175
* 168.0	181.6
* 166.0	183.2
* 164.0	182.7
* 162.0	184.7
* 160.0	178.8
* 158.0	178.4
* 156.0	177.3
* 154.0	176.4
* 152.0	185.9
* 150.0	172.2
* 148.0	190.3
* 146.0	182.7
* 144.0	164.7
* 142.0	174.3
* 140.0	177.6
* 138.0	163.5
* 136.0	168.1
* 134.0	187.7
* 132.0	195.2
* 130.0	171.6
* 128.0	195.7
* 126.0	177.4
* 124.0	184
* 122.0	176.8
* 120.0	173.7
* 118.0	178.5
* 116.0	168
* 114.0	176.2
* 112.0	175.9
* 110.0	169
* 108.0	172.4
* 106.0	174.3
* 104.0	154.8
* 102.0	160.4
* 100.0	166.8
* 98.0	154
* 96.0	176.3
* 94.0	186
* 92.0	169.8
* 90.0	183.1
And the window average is 173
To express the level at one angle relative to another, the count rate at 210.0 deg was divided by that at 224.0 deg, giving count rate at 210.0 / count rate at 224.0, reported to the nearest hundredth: 0.96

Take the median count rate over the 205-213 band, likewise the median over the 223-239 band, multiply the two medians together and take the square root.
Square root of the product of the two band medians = 177.2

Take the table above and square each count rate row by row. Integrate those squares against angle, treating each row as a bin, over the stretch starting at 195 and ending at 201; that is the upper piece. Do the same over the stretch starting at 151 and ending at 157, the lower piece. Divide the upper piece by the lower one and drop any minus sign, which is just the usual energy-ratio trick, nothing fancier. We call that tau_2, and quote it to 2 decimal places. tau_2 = 0.92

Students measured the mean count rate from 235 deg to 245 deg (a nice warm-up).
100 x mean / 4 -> 4577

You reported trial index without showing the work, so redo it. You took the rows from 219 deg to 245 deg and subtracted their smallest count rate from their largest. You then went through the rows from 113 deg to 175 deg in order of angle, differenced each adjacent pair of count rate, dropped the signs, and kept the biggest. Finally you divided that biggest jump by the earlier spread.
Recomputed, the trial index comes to 1.05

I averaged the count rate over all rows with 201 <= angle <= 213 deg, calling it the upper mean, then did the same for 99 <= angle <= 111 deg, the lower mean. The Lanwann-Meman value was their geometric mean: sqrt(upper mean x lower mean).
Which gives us 171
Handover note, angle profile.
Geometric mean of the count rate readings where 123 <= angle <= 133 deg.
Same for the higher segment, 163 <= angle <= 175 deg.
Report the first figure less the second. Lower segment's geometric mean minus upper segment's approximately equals 3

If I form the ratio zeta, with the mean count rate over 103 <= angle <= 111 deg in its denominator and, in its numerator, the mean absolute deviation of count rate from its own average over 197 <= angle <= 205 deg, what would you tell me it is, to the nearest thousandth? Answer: 0.036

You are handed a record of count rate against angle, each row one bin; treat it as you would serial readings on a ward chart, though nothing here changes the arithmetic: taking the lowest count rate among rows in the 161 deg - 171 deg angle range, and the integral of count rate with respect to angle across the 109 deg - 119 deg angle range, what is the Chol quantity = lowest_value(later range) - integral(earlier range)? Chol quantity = -1560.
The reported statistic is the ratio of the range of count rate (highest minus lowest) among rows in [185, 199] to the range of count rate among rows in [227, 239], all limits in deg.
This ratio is 1.14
